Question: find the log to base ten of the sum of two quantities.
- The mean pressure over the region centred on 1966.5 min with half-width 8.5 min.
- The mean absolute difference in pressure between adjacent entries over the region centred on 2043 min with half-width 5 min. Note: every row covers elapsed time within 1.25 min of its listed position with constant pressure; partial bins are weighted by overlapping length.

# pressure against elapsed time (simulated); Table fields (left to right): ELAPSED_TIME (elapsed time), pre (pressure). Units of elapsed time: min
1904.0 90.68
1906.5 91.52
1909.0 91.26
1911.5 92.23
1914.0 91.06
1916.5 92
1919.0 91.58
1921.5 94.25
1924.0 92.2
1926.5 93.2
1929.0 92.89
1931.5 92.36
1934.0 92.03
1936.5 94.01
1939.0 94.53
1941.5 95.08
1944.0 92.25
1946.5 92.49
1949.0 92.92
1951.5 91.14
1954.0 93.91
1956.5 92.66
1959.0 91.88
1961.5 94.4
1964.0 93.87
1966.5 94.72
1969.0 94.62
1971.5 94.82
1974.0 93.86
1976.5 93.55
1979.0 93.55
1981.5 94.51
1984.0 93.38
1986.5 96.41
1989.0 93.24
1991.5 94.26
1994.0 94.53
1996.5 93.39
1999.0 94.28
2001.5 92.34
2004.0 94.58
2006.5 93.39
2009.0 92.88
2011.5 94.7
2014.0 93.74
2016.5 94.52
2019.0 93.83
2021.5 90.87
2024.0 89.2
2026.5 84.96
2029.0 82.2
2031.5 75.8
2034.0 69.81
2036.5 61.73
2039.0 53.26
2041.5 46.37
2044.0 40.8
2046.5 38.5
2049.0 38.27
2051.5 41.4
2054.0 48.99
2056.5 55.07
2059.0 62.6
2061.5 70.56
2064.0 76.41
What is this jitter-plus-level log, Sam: 2.00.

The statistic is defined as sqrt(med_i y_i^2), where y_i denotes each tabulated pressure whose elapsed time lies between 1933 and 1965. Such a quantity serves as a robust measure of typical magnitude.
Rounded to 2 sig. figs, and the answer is 93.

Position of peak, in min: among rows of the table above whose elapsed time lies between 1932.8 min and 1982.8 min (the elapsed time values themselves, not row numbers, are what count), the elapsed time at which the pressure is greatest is 1941.5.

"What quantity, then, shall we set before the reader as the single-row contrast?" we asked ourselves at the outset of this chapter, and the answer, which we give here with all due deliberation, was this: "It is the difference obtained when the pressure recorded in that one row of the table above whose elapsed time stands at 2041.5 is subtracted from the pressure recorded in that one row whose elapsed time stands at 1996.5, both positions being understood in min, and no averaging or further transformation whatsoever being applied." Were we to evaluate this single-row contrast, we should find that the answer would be 47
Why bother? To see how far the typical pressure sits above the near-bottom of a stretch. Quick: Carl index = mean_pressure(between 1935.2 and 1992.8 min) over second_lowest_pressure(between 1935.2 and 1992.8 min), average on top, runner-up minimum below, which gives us 1.02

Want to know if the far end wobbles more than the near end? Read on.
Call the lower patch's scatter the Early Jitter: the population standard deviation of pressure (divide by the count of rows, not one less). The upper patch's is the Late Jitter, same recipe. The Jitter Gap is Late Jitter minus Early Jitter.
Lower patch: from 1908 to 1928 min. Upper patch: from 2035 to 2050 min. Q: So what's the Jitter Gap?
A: 8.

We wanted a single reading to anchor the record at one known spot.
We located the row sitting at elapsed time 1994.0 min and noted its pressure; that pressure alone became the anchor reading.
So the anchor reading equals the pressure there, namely 94.53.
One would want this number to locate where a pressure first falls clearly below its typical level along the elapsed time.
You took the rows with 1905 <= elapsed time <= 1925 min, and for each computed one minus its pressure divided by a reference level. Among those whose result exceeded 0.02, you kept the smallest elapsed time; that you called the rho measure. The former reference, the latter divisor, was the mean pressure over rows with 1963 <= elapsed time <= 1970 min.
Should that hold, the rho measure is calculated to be 1906.5 min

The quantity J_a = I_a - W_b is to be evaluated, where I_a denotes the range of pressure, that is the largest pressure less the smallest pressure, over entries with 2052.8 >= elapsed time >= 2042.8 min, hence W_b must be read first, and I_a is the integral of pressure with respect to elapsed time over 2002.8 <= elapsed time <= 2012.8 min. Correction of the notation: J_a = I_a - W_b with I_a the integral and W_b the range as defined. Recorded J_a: 936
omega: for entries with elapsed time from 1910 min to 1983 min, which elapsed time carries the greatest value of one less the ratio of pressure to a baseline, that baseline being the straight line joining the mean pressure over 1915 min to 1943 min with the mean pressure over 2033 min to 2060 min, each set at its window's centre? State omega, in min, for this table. 1914.0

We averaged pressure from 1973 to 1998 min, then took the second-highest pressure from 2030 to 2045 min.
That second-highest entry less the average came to -24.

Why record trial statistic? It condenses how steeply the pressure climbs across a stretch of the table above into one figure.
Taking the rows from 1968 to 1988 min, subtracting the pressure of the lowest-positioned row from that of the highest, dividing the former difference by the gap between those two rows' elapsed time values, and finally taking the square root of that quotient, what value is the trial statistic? 0.32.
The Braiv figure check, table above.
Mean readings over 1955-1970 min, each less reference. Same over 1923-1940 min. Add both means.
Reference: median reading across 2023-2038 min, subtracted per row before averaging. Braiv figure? 29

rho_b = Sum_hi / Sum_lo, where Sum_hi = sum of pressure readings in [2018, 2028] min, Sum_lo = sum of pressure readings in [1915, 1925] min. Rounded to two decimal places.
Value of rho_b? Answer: 0.97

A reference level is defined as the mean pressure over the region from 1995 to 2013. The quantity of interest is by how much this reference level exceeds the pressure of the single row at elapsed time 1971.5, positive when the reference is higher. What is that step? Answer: -1.2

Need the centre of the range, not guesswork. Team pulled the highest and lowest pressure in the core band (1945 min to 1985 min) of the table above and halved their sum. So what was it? 93.0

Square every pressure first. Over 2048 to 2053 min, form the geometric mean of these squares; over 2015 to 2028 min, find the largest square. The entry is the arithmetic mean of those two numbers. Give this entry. 5259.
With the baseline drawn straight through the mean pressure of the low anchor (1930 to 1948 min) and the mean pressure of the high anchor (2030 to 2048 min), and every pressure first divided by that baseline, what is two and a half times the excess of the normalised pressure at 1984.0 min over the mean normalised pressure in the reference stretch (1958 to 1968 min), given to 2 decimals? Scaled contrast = 0.28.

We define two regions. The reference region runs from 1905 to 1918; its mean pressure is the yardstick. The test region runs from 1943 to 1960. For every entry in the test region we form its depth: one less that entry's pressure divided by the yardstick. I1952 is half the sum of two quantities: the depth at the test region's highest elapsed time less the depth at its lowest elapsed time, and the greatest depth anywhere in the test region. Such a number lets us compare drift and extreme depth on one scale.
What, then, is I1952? 0.005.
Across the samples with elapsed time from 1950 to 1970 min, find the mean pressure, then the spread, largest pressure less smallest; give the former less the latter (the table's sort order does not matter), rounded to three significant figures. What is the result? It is 89.8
